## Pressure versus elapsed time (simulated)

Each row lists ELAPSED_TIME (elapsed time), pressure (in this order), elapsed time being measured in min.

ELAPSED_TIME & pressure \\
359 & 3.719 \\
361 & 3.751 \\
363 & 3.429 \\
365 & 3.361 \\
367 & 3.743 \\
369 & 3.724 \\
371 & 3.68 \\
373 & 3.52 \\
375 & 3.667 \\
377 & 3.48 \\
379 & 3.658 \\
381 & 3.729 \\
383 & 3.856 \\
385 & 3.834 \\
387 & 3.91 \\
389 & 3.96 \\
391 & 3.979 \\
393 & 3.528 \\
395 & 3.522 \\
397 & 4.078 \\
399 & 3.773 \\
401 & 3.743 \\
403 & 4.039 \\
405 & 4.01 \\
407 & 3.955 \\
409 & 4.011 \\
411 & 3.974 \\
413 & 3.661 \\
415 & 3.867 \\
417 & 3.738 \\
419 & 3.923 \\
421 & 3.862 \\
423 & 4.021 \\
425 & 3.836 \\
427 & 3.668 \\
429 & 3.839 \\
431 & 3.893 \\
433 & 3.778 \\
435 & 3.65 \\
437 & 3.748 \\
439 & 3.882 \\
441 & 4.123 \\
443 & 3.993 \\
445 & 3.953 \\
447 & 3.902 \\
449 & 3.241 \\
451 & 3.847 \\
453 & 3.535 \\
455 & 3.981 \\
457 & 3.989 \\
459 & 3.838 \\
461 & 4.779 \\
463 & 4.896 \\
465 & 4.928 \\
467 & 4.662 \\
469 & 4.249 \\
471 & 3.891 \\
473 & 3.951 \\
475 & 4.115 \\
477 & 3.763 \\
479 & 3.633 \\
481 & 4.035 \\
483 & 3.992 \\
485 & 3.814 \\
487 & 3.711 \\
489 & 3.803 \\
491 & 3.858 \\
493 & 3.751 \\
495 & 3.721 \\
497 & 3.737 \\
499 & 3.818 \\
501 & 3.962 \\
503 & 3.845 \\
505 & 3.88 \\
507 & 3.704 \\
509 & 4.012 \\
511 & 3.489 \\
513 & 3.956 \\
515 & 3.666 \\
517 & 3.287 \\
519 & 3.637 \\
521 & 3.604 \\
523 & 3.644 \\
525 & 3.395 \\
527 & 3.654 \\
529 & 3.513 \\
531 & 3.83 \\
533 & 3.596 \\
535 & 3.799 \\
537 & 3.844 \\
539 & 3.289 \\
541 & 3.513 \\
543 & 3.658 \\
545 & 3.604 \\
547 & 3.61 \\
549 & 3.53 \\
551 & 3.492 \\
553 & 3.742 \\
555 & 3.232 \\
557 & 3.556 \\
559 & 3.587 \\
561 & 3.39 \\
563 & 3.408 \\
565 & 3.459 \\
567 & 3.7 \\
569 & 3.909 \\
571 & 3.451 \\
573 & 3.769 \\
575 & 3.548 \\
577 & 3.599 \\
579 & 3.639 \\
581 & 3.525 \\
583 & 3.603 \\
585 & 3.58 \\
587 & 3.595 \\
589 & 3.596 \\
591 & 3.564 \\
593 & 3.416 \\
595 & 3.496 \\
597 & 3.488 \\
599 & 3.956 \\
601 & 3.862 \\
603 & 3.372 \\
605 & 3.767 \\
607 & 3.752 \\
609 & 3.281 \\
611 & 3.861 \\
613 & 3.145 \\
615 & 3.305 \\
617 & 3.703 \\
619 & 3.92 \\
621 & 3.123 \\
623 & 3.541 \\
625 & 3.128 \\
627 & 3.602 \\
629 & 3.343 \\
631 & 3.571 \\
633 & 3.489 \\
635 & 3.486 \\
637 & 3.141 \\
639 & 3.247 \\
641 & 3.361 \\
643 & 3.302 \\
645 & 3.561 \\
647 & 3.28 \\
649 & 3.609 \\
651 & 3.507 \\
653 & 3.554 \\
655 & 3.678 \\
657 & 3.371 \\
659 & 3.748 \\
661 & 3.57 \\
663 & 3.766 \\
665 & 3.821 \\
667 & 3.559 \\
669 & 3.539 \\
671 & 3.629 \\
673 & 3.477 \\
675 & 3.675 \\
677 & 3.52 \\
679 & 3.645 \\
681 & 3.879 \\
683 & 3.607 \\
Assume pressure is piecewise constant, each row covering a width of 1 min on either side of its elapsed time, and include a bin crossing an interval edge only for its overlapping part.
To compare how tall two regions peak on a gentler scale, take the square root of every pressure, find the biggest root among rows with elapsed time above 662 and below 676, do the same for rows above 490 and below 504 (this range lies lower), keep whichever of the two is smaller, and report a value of 1.95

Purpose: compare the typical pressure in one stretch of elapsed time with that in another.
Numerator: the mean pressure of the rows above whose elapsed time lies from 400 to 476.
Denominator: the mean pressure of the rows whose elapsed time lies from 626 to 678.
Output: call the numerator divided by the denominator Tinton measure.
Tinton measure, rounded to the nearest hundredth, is 1.13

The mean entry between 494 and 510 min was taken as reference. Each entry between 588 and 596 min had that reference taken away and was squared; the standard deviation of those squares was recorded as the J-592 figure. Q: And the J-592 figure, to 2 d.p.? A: 0.05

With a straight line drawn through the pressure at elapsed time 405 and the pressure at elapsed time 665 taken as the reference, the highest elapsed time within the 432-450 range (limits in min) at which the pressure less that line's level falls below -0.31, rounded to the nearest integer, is 449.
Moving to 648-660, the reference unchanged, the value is 657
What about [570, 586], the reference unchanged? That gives 581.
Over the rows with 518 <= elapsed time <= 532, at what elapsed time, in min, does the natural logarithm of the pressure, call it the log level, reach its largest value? 531 min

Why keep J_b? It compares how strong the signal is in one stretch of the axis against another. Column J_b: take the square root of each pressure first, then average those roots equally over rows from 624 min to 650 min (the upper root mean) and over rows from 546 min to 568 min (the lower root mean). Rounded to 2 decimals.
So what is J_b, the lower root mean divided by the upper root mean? 1.02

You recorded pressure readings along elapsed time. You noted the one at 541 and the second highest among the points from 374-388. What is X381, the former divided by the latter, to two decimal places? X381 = 0.91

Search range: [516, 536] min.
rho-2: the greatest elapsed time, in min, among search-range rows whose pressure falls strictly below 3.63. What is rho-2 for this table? 533 min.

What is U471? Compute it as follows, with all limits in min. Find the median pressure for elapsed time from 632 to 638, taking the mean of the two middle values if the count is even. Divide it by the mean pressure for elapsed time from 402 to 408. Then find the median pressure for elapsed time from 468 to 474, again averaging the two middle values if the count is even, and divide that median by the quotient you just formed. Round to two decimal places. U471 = 4.54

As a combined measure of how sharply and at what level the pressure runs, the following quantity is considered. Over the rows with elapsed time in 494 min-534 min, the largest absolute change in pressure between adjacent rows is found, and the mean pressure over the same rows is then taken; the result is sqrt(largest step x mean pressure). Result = 1.4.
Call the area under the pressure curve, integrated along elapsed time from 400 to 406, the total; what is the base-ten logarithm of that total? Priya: 1.37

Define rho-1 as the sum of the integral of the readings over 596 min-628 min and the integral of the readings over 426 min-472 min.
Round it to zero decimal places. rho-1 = 298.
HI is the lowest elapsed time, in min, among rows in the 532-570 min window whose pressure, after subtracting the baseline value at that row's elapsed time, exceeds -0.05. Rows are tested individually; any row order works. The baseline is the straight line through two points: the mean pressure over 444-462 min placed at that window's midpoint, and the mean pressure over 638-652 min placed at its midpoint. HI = 535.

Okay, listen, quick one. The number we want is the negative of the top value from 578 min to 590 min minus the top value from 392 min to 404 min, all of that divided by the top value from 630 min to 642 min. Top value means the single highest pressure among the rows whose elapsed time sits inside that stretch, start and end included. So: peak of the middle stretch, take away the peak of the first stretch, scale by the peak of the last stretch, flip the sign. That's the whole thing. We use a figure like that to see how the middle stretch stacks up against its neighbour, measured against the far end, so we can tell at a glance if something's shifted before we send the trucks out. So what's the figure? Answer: 0.12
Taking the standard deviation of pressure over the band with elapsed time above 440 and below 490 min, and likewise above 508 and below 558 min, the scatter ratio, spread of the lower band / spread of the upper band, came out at 2.11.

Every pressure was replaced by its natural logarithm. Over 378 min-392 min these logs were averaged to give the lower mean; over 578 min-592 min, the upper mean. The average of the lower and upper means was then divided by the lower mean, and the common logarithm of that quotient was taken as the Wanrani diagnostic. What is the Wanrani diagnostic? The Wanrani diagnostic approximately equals -0.0114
